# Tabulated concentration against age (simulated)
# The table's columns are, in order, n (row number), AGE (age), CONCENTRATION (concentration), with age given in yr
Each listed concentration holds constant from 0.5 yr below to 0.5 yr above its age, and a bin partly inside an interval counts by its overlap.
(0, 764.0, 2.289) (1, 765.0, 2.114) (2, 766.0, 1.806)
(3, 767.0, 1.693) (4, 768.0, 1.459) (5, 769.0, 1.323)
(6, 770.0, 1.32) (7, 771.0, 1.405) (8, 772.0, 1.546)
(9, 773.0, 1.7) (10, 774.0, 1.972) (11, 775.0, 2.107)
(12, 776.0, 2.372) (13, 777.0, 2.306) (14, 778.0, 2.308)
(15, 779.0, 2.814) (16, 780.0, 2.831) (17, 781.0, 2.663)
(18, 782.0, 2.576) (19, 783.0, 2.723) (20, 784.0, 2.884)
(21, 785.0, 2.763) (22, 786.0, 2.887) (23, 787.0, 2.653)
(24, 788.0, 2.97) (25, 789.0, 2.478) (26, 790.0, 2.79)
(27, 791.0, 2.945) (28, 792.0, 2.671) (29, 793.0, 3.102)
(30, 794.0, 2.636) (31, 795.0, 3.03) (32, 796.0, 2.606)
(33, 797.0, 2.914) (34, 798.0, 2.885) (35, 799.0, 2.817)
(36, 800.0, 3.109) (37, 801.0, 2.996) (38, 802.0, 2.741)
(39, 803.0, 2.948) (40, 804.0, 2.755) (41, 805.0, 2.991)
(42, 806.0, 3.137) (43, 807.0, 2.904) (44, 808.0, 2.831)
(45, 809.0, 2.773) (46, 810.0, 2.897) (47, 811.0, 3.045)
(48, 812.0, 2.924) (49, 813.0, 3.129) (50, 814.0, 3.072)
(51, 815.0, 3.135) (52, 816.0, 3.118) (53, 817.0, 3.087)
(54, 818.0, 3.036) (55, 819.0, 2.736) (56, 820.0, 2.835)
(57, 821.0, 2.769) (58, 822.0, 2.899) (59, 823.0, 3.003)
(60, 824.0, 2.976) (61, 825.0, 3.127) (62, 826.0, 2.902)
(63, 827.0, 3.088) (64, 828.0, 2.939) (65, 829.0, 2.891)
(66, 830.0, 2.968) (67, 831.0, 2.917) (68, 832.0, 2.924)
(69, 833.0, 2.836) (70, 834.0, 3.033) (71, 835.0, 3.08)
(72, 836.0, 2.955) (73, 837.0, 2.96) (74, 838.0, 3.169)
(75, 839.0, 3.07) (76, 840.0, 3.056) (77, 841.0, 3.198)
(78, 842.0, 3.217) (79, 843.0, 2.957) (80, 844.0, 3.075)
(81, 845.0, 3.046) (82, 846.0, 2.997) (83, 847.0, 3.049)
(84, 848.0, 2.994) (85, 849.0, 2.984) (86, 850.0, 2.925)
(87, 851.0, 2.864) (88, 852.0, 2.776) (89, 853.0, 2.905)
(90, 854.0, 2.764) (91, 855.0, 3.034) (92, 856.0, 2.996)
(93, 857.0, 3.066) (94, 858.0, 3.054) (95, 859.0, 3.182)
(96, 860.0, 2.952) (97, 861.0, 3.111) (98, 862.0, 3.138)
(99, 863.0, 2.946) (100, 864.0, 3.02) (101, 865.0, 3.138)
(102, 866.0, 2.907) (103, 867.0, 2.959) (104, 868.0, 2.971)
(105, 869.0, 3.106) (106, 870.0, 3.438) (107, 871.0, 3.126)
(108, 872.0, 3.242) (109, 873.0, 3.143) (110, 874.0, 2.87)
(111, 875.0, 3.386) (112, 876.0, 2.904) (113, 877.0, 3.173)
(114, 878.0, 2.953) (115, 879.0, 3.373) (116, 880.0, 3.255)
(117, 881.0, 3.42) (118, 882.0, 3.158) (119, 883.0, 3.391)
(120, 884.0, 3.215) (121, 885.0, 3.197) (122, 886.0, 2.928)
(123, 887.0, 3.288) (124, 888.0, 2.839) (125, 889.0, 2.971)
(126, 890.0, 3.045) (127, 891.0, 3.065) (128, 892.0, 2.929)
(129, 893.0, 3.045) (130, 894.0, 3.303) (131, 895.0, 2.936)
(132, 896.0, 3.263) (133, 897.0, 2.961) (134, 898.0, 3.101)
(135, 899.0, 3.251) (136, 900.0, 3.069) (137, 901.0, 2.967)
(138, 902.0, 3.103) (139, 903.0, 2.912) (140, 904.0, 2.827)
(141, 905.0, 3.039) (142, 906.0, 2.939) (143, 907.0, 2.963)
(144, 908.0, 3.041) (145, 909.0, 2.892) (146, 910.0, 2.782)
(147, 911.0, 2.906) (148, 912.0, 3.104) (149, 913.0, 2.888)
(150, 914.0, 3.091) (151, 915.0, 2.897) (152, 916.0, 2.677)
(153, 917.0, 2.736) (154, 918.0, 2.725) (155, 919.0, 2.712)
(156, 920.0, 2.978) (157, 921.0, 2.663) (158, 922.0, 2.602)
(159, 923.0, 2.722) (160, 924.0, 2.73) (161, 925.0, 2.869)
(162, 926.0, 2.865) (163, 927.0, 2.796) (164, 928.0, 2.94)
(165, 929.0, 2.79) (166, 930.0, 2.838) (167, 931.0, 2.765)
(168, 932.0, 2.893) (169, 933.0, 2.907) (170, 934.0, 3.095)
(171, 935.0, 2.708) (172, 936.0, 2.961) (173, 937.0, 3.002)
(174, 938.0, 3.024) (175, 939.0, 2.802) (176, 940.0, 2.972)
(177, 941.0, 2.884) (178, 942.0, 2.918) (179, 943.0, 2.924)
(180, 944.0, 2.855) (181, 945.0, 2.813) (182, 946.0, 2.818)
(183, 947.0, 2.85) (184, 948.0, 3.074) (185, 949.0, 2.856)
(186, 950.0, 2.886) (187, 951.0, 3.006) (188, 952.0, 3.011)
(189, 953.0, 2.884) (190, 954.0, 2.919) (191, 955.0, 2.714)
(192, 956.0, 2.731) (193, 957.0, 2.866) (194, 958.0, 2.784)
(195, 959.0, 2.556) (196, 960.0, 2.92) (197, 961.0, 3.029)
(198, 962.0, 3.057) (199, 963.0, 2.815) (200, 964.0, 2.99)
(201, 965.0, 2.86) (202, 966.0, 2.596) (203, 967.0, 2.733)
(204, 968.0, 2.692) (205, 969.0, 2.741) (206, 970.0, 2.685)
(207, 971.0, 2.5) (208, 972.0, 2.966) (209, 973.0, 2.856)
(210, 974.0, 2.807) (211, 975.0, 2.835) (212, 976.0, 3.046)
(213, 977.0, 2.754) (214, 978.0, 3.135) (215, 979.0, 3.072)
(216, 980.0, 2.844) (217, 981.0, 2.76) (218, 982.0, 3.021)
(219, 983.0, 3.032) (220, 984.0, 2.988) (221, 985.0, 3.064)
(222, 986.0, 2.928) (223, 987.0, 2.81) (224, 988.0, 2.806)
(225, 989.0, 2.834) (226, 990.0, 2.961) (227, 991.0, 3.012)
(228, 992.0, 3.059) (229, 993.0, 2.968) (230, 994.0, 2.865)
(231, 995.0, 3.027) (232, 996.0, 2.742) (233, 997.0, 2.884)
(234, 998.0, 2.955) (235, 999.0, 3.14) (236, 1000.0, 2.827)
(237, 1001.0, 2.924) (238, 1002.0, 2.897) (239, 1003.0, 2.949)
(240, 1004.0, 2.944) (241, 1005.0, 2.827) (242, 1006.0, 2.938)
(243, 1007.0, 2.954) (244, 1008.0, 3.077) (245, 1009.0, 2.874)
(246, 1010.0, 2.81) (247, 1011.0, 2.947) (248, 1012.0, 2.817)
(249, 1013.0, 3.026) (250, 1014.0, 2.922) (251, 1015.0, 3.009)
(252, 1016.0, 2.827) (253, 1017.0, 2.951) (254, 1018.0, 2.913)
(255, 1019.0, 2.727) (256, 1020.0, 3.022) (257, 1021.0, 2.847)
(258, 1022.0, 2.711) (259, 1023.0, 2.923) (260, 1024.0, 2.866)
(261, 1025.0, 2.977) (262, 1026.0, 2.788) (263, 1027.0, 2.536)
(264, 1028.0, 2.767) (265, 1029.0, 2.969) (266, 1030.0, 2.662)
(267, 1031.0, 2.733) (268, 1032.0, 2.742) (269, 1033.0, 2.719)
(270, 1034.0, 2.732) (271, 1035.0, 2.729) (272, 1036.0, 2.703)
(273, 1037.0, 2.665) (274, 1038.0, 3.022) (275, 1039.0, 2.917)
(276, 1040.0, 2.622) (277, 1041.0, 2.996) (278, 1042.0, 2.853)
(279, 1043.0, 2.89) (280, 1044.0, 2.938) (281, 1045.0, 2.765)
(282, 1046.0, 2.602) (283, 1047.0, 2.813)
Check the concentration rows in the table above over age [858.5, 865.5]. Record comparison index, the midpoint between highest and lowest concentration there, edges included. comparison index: 3.06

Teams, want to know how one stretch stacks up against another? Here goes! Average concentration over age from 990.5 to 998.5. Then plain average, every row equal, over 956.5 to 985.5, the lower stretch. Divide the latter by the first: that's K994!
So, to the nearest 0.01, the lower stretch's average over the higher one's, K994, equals 0.97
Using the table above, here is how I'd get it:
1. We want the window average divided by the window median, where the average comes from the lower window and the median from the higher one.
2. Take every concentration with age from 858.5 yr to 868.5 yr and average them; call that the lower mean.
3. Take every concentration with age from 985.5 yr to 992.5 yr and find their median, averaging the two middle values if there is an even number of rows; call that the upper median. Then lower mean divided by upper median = 1.04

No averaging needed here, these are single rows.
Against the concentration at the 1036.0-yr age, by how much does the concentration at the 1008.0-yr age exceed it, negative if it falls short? 0.37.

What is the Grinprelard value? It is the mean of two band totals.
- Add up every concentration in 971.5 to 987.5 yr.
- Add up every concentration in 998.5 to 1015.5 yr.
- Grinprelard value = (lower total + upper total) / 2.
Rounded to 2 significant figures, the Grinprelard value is 48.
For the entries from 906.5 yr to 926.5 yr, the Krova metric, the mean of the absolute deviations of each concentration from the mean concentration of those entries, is 0.123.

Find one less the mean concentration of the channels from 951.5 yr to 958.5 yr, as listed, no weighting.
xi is -1.84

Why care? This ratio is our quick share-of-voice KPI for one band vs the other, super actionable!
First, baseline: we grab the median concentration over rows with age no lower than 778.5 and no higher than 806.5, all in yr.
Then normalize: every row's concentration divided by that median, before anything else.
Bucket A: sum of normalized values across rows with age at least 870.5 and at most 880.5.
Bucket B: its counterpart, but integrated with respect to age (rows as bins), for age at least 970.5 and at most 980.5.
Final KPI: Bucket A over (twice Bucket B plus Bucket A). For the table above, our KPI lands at 0.35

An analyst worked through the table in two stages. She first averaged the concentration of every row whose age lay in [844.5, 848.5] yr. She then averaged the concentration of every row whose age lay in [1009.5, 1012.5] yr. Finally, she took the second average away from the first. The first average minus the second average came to 0.2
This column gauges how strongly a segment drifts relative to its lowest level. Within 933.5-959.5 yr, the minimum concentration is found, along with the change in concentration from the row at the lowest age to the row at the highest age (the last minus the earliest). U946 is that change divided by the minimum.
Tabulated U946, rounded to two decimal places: -0.21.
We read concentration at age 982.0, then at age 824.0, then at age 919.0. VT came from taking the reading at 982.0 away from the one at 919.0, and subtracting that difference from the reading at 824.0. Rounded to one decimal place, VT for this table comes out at 3.3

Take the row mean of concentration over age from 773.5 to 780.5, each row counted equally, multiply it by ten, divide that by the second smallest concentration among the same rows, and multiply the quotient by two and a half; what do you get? 28.3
